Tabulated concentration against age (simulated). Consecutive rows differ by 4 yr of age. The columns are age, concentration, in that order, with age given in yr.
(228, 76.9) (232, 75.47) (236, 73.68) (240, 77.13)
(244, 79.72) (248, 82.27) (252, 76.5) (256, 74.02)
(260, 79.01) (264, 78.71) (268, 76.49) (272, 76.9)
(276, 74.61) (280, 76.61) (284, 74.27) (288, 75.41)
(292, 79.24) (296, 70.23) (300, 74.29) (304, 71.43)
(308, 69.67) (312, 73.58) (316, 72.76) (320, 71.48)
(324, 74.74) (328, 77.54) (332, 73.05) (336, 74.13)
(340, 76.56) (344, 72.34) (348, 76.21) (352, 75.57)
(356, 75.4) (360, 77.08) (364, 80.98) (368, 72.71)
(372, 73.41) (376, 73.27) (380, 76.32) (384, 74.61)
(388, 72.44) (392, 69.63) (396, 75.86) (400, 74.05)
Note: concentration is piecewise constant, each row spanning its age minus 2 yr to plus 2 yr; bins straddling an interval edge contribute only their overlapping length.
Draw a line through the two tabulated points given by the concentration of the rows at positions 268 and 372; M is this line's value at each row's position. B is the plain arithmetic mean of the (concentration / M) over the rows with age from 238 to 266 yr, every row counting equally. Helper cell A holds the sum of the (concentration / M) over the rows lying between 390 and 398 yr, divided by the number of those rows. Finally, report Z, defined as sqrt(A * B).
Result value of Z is 1.008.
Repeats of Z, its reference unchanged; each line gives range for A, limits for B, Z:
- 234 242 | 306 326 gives 0.970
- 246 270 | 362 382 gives 1.020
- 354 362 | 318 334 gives 1.012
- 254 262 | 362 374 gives 1.013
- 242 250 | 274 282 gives 1.021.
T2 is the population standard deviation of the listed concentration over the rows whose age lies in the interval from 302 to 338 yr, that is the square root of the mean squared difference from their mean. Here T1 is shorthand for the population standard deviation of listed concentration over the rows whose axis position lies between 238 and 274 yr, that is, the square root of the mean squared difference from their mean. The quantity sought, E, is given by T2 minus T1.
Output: -0.1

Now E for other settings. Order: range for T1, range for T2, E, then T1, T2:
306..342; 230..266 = 0.4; 2.3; 2.65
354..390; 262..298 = 0.0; 2.6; 2.53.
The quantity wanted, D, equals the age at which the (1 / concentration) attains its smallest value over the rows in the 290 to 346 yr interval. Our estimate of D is 292 yr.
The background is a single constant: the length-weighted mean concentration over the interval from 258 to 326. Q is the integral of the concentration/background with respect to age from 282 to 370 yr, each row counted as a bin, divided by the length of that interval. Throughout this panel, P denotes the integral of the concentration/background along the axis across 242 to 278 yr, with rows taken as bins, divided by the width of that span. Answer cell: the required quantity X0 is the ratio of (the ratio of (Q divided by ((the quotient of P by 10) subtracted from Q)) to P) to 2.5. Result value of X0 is 0.430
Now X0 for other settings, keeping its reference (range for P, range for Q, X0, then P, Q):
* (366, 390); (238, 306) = 0.448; 0.99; 1.02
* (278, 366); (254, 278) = 0.443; 1.00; 1.03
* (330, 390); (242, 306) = 0.442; 1.00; 1.02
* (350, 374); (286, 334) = 0.439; 1.02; 0.99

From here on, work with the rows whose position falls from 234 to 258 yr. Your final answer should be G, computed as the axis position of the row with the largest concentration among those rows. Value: 248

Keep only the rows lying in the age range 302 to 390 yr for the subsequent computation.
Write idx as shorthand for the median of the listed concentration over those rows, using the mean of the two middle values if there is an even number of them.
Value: 73.9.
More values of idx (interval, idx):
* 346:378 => 75.5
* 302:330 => 72.8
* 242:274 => 77.8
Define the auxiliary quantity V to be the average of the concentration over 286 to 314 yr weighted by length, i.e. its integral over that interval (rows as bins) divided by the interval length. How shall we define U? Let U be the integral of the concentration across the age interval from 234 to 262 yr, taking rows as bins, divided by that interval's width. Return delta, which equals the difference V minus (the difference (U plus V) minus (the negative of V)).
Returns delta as -151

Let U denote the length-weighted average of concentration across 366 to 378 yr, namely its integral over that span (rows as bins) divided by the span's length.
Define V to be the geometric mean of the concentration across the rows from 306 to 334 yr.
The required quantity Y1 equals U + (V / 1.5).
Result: 121.9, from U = 73.1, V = 73.2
